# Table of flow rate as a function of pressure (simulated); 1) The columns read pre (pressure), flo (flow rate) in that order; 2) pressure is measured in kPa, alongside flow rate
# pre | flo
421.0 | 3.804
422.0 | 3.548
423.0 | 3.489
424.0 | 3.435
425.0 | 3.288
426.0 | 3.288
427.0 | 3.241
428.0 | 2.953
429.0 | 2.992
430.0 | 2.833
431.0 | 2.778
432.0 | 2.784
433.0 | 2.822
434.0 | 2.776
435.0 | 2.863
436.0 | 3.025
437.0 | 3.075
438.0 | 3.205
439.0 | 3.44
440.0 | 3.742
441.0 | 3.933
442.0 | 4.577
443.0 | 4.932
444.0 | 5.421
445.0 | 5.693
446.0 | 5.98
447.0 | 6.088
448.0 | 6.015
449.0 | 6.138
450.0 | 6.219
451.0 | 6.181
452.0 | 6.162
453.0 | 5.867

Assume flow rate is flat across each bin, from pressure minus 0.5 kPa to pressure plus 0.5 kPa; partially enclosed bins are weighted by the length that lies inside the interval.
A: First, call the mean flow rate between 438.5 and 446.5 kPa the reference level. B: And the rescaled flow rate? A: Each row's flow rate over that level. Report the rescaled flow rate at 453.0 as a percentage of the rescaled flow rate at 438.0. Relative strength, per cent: 183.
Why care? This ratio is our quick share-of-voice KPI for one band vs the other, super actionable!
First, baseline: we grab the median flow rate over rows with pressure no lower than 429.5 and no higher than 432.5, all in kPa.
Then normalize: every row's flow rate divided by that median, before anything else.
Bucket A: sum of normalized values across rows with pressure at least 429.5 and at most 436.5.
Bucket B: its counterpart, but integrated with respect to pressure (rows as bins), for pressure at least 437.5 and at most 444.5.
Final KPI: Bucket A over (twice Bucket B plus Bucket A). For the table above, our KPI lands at 0.25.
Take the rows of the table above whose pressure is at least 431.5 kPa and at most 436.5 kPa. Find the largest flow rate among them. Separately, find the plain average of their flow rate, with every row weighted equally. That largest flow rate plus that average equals 5.9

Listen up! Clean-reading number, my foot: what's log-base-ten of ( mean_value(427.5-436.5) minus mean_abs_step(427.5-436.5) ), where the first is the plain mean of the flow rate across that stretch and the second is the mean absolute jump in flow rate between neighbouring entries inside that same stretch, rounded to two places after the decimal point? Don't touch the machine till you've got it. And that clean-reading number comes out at 0.45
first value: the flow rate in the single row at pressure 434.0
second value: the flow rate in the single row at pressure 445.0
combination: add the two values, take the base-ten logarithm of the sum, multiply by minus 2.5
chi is -2.32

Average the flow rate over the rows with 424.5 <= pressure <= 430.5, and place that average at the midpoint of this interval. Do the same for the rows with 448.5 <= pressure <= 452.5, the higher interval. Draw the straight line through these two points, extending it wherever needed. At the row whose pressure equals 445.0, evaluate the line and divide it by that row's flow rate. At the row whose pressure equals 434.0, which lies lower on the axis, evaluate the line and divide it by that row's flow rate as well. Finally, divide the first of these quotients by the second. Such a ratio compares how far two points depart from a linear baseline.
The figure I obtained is 0.67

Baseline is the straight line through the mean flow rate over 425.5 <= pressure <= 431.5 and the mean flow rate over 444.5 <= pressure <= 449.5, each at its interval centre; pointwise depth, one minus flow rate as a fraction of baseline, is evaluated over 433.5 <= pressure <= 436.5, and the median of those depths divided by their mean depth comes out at 1.00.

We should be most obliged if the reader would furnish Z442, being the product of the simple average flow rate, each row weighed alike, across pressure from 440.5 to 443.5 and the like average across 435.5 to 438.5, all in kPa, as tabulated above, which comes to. 13.9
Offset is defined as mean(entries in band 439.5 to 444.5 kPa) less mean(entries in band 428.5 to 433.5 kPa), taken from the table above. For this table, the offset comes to 1.7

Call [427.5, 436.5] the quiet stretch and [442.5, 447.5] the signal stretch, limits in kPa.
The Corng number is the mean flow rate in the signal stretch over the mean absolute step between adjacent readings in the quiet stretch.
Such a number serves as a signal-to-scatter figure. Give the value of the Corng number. 76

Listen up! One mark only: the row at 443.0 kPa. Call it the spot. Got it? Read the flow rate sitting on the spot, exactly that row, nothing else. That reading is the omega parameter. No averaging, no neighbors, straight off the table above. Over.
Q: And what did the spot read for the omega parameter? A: 4.932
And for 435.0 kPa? 2.863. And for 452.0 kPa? 6.162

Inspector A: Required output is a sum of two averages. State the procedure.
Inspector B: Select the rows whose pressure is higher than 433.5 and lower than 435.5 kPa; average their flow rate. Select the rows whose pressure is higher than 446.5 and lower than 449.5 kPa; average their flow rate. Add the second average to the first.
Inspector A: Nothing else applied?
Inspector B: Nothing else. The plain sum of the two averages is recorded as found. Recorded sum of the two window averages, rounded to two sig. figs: 8.9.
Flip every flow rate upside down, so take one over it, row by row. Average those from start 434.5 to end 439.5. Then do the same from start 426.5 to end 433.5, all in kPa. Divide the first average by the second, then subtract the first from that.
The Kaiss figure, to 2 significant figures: 0.61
